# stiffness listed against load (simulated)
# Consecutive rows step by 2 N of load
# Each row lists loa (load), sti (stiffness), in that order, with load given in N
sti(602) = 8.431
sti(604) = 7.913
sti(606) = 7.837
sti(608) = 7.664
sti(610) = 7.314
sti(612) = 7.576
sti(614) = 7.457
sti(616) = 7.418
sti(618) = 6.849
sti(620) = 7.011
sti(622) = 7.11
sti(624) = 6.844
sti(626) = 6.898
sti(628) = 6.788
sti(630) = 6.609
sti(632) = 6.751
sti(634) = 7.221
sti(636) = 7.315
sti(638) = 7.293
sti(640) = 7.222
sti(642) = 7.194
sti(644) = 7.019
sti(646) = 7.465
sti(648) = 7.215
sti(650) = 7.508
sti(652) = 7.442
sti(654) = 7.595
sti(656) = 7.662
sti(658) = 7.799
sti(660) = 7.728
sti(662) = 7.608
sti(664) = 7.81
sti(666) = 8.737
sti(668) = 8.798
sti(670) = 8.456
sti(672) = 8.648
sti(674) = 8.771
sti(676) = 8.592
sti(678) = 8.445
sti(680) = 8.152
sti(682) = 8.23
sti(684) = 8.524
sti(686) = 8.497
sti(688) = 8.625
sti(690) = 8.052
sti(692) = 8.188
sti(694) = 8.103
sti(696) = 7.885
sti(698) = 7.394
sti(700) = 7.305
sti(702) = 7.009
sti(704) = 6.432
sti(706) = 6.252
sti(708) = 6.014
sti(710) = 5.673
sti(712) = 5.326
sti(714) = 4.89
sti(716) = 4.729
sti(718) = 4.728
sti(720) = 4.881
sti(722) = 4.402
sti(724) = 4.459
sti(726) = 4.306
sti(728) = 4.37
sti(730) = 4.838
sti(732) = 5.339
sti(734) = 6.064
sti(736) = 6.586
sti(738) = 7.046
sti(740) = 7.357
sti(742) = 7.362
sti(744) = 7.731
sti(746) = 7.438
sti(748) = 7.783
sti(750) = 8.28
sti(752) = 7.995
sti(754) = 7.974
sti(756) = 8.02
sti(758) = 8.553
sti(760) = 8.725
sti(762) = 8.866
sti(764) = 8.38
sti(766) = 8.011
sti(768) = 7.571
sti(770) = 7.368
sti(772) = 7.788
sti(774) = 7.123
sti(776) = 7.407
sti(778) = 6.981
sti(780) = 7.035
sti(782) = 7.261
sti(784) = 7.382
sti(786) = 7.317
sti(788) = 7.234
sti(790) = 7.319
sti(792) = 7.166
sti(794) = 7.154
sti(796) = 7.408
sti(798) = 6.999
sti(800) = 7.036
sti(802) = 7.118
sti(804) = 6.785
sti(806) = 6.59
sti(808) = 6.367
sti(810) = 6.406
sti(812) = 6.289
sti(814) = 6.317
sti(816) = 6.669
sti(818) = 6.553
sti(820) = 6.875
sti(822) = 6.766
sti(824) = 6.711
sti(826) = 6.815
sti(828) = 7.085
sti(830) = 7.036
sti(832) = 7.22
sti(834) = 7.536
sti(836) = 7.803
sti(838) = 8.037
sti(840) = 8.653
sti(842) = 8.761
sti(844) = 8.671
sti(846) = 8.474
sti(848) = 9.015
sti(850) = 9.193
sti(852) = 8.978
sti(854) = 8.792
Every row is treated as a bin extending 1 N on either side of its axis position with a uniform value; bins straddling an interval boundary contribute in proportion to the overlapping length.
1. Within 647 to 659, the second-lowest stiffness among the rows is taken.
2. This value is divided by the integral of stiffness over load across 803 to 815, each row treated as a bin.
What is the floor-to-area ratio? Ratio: 0.096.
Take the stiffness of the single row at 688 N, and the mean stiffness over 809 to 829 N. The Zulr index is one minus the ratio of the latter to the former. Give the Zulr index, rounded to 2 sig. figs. 0.23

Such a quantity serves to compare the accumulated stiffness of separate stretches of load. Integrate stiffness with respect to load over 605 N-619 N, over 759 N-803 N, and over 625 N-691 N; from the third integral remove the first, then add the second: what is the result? 738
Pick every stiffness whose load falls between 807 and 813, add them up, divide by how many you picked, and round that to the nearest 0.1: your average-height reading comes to 6.4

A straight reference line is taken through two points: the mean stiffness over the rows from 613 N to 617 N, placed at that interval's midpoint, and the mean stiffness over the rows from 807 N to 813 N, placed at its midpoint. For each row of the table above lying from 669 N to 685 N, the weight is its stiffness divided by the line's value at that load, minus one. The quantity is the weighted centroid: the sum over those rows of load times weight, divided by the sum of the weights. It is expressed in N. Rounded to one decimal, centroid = 676.8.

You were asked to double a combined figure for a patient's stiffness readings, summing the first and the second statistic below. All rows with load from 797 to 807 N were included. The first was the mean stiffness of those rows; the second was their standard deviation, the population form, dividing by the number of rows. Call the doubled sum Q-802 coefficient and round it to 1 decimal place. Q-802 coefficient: 14.2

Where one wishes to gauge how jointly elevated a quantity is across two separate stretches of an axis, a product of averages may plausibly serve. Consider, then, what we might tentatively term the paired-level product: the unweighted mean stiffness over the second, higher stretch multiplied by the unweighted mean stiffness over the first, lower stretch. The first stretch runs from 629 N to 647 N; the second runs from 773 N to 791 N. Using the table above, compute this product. 51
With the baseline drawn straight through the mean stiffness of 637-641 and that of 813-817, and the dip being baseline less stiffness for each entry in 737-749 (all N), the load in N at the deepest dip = 738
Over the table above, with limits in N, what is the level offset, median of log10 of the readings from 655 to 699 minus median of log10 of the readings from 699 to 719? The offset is 0.15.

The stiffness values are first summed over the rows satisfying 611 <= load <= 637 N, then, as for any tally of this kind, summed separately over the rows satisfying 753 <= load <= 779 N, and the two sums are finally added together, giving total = 195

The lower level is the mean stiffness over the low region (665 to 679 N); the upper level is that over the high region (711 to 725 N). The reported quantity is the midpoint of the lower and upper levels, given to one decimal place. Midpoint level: 6.7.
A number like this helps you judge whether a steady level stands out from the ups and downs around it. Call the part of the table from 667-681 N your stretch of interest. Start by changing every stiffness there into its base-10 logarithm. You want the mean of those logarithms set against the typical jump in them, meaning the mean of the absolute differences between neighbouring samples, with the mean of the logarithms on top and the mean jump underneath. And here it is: 86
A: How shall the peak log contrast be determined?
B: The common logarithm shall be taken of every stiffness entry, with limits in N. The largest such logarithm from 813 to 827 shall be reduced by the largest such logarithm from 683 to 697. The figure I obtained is -0.10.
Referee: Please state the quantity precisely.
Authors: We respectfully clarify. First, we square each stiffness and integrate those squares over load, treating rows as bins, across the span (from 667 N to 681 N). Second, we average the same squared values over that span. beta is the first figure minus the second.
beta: 951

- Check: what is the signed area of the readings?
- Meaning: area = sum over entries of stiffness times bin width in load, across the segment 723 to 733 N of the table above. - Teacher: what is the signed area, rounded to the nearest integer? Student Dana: 47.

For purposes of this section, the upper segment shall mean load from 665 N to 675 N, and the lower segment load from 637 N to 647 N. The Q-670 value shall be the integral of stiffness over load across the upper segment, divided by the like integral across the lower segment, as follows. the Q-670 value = 1.20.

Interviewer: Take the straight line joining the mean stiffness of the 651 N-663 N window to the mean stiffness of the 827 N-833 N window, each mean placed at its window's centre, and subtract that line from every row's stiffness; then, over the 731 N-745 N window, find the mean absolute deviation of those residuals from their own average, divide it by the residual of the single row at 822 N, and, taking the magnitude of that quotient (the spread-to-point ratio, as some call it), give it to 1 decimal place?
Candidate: 1.8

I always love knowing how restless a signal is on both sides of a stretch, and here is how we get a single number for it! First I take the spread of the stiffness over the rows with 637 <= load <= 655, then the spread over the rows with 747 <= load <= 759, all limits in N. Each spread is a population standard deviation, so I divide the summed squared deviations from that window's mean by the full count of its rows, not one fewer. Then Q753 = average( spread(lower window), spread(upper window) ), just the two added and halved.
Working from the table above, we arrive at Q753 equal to 0.21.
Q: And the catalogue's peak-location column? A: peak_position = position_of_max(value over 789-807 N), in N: 796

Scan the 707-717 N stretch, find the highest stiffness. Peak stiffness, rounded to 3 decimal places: 6.014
